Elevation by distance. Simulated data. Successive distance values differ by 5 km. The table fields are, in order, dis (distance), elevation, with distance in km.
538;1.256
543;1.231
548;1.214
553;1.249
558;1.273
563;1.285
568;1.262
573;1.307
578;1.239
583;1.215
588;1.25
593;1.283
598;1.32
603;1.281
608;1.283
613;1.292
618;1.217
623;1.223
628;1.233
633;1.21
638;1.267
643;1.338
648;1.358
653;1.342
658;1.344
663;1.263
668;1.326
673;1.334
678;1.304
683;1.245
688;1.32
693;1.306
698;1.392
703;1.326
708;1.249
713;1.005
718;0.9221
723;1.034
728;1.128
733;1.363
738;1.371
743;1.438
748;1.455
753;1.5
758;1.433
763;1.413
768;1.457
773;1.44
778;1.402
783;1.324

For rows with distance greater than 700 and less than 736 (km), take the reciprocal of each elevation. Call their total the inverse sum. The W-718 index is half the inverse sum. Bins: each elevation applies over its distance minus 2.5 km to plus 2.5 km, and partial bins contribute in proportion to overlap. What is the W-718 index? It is 3.11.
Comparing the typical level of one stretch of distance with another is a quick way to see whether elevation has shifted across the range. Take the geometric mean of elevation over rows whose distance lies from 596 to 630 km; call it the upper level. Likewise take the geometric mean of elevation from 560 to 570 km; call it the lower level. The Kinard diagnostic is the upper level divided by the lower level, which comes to 0.99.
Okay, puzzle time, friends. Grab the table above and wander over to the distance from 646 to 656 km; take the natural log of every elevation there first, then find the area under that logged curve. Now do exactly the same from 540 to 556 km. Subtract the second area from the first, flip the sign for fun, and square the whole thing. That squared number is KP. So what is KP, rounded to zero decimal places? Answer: 0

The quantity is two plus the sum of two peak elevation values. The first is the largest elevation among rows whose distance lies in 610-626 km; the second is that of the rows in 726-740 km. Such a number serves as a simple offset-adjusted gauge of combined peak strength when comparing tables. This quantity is 4.66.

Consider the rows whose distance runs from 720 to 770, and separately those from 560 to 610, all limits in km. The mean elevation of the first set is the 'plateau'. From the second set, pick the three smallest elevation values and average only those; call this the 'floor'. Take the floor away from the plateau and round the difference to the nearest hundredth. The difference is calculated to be 0.12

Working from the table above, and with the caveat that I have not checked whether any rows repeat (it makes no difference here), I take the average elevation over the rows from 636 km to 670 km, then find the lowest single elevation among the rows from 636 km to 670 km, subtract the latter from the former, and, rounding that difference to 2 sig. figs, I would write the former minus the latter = 0.057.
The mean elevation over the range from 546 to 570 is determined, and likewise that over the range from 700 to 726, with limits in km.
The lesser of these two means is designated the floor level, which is 1.11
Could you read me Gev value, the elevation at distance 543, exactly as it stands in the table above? 1.231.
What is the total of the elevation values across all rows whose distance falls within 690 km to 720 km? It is 7.2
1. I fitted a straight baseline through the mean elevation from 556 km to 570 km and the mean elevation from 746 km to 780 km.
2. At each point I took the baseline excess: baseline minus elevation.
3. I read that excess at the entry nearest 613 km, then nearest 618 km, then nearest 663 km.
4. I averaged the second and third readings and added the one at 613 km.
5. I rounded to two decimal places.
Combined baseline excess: 0.12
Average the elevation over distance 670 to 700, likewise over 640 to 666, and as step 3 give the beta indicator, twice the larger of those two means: 2.66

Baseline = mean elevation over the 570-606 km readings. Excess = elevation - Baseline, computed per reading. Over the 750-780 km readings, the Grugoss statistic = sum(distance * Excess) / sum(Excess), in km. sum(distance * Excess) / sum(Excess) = 764.5 km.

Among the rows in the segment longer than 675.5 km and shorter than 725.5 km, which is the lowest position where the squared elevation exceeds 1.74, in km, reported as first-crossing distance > 688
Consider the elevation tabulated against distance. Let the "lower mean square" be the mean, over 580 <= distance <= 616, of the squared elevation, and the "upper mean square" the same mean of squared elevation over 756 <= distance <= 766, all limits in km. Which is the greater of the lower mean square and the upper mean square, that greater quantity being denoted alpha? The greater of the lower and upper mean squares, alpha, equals 2.03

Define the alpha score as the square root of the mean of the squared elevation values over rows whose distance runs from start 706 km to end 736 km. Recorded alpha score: 1.13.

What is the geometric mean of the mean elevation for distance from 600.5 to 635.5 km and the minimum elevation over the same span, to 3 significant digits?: 1.23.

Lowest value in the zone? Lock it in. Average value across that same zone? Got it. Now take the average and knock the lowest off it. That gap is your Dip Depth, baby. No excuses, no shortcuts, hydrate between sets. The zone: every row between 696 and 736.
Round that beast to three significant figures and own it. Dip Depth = 0.255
